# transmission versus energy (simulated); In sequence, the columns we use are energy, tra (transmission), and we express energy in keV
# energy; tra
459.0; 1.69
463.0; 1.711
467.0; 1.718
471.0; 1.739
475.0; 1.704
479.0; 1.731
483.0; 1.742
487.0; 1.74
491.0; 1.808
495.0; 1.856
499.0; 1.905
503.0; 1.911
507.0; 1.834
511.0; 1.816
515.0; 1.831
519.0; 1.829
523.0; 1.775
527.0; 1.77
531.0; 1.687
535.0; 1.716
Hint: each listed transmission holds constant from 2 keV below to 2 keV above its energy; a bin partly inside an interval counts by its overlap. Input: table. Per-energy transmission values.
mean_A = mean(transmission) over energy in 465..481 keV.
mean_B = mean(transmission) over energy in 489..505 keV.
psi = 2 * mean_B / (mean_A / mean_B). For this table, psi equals 4.06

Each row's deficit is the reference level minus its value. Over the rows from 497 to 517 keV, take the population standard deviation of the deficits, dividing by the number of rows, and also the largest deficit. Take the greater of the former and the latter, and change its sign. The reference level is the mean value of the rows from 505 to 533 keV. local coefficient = -0.040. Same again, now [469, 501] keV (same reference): -0.088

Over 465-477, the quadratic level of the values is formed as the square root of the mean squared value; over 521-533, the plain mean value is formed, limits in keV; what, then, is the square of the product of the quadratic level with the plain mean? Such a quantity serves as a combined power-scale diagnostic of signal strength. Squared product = 9.0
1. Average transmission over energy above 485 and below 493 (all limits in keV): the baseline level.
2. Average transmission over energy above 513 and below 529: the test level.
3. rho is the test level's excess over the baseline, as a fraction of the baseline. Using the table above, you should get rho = 0.015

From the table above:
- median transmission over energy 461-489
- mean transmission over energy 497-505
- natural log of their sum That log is 1.29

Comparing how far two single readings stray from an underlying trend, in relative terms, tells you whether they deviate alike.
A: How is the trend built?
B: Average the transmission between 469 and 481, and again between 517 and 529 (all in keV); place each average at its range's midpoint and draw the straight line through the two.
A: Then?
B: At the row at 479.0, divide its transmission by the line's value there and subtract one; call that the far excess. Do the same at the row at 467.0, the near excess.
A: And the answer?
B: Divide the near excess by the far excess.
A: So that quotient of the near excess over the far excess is 5.8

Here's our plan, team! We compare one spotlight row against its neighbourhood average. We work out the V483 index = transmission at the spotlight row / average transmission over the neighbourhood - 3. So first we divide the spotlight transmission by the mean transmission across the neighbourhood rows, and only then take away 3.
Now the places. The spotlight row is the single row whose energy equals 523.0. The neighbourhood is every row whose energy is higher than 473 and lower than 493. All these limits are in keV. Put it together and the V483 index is -1.98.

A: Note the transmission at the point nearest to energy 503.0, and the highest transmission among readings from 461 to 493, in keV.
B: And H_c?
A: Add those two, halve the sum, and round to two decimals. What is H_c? 1.86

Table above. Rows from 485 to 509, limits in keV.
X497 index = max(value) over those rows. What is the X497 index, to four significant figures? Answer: 1.911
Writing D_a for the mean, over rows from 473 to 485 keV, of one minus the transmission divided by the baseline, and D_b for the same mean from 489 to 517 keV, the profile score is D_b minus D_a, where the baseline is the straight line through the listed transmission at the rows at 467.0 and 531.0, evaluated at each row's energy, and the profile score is -0.081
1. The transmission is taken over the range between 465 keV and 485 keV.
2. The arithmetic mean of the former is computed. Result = 1.73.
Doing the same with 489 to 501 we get 1.86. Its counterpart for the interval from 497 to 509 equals 1.88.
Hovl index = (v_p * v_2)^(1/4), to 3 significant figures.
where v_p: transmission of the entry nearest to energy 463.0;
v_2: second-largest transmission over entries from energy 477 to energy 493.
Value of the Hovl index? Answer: 1.31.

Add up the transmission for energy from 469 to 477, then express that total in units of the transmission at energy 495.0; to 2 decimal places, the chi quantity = 1.86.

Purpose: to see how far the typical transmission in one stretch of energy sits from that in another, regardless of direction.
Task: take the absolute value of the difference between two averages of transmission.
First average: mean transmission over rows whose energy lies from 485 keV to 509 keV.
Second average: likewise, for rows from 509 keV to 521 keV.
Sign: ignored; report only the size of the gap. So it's 0.017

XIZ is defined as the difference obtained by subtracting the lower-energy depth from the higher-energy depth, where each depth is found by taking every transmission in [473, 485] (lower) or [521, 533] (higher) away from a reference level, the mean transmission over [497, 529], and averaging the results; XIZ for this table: -0.018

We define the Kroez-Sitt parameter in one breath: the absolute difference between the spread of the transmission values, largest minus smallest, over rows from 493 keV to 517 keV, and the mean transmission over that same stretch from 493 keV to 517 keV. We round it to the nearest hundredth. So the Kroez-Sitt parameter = 1.76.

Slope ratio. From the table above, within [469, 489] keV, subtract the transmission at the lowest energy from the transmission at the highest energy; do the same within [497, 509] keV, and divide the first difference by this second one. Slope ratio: 0.0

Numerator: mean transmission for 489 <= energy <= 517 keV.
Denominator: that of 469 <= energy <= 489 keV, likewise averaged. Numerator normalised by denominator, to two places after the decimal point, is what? 1.07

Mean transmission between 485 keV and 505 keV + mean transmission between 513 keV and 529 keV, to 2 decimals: 3.65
